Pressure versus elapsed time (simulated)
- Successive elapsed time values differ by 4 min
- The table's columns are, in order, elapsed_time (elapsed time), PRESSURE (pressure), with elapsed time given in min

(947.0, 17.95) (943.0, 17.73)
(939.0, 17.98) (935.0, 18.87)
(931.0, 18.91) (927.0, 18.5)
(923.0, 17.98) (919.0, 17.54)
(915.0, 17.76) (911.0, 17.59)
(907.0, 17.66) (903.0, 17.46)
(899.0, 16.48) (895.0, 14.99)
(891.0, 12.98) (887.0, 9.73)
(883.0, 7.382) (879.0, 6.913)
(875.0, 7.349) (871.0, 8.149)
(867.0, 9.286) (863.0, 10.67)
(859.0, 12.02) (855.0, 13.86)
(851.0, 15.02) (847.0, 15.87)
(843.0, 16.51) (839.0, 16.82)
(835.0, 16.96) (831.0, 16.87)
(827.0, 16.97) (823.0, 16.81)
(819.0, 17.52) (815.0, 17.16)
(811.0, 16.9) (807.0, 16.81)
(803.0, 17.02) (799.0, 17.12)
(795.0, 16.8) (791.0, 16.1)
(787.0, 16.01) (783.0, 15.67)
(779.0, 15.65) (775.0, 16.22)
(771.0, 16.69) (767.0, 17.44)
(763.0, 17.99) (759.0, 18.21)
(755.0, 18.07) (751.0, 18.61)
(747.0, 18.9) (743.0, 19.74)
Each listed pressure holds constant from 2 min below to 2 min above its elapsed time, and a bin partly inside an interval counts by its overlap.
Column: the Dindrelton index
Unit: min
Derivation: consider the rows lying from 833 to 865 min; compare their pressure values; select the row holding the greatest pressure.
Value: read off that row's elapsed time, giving 835.0 min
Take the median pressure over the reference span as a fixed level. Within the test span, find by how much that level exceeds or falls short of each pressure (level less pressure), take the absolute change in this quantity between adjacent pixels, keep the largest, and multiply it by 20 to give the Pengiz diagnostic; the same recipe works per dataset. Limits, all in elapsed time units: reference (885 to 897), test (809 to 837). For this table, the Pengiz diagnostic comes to 14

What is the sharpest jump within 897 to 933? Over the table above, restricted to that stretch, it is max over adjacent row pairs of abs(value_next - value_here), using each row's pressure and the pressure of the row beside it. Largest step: 1.0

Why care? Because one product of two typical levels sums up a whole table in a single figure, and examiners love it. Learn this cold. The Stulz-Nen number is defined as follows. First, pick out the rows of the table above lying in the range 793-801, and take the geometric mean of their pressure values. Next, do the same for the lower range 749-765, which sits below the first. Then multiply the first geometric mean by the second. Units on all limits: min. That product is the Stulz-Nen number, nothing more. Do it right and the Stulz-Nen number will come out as 309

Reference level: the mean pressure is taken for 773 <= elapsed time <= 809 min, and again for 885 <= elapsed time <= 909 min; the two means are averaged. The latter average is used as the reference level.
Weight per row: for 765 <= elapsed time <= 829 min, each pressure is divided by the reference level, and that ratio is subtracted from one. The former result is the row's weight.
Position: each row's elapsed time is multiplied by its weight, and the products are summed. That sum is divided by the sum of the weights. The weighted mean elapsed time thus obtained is 801.5 min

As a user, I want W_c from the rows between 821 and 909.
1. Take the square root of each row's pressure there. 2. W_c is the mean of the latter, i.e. 3.6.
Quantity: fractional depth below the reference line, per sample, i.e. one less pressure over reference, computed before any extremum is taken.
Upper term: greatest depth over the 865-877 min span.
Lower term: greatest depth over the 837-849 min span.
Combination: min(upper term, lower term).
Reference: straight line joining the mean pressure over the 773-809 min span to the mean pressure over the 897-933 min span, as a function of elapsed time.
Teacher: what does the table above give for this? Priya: 0.1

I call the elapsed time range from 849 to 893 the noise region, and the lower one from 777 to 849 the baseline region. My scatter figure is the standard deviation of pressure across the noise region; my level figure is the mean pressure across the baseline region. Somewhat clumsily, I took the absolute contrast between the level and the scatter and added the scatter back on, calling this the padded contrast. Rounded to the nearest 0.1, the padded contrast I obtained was 16.6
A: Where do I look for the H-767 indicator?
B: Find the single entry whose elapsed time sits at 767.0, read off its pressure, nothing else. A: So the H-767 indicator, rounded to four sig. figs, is 17.44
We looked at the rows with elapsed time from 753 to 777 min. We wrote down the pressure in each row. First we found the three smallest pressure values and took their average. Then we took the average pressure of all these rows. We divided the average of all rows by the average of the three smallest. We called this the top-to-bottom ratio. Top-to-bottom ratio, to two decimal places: 1.04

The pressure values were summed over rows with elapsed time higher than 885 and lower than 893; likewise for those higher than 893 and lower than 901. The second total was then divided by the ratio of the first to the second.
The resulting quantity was 44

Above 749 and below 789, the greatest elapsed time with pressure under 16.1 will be 787.0 min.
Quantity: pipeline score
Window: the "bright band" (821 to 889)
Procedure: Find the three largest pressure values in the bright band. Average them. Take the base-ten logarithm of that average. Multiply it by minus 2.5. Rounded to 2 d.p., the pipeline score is -3.07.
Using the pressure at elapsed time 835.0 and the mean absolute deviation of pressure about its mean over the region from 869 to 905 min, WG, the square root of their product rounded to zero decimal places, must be 8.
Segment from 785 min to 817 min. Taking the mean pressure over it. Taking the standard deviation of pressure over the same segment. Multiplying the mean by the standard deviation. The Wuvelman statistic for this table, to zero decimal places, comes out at 7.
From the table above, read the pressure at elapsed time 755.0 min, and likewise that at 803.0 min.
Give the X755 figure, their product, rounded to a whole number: 308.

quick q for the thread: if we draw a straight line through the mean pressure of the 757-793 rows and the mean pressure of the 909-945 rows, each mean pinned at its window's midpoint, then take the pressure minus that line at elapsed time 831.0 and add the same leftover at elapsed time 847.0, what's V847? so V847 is -1.8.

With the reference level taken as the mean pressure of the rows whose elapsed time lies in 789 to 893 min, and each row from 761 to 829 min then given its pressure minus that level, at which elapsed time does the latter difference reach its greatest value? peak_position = 763.0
